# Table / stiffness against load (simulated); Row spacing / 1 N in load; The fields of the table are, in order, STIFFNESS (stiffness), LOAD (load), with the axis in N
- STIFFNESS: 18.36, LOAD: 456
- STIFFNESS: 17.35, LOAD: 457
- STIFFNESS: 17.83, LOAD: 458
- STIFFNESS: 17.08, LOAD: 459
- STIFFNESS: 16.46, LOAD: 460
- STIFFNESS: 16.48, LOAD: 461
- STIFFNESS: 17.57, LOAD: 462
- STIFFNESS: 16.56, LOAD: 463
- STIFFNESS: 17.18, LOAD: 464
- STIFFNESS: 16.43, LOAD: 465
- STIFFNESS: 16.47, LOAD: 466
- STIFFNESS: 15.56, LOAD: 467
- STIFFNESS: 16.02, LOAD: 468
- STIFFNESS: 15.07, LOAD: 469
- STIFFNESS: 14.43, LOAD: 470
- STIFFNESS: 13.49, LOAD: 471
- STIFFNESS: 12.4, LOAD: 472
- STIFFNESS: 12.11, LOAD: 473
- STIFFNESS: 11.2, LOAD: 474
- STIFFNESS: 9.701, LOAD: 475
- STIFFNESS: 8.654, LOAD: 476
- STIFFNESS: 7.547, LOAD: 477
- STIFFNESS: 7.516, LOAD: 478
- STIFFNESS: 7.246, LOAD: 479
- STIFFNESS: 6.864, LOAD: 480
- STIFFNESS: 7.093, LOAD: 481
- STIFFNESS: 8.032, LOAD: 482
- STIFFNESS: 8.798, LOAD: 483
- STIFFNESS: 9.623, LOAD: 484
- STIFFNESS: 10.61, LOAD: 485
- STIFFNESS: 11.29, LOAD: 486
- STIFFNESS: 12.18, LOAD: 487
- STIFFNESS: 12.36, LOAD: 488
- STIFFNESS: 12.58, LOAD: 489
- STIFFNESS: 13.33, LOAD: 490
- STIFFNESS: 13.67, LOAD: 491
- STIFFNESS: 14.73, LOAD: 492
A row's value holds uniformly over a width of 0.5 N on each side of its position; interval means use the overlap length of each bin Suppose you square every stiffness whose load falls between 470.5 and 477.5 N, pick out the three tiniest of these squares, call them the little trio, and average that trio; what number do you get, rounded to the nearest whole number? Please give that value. 75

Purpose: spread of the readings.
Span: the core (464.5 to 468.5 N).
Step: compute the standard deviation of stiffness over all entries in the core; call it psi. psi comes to 0.4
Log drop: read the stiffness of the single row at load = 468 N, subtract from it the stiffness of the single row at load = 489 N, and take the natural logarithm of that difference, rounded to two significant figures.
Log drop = 1.2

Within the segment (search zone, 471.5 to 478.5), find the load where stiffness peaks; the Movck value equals 472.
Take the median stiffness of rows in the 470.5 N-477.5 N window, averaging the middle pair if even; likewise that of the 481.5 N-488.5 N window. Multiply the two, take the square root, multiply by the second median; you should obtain 116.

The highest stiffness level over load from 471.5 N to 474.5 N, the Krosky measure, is 12.4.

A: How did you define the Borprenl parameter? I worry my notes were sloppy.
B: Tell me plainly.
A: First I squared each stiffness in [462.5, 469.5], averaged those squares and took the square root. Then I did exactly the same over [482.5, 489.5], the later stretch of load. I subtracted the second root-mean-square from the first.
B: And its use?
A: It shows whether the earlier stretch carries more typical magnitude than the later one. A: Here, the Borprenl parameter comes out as 5.1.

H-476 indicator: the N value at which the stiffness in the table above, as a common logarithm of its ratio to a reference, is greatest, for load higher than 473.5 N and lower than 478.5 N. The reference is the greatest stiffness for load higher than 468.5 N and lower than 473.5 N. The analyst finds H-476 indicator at 474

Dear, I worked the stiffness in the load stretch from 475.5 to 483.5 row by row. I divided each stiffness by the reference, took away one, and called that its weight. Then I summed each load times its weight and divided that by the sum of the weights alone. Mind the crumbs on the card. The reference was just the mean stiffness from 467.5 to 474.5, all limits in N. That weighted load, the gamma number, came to 479.5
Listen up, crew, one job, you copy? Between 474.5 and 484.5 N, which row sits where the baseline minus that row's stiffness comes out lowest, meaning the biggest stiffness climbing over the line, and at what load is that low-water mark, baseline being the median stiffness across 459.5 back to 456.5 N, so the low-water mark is 475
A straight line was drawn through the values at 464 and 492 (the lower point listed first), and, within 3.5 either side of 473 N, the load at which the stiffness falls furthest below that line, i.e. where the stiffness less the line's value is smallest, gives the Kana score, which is 476 N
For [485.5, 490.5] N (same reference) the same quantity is 486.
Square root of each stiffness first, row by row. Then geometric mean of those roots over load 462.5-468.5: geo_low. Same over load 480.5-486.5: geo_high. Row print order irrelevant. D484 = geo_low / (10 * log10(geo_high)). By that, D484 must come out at 0.84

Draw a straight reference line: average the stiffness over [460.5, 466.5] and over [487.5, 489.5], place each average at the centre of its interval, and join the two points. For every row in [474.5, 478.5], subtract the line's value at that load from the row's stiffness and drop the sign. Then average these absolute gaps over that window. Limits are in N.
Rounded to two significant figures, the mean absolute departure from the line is 6.2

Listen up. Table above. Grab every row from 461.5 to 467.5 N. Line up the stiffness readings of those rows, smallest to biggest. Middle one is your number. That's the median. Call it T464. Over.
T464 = 17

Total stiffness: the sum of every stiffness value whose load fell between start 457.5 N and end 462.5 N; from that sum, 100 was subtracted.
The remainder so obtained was -15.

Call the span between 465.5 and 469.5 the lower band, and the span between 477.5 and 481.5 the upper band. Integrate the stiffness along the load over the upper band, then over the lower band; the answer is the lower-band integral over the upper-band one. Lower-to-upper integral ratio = 2.2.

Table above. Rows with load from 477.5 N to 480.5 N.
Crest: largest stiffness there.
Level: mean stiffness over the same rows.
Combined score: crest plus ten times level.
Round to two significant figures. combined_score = 80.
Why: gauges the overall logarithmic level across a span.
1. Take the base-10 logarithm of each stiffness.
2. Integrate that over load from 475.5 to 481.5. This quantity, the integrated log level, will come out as 5.2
